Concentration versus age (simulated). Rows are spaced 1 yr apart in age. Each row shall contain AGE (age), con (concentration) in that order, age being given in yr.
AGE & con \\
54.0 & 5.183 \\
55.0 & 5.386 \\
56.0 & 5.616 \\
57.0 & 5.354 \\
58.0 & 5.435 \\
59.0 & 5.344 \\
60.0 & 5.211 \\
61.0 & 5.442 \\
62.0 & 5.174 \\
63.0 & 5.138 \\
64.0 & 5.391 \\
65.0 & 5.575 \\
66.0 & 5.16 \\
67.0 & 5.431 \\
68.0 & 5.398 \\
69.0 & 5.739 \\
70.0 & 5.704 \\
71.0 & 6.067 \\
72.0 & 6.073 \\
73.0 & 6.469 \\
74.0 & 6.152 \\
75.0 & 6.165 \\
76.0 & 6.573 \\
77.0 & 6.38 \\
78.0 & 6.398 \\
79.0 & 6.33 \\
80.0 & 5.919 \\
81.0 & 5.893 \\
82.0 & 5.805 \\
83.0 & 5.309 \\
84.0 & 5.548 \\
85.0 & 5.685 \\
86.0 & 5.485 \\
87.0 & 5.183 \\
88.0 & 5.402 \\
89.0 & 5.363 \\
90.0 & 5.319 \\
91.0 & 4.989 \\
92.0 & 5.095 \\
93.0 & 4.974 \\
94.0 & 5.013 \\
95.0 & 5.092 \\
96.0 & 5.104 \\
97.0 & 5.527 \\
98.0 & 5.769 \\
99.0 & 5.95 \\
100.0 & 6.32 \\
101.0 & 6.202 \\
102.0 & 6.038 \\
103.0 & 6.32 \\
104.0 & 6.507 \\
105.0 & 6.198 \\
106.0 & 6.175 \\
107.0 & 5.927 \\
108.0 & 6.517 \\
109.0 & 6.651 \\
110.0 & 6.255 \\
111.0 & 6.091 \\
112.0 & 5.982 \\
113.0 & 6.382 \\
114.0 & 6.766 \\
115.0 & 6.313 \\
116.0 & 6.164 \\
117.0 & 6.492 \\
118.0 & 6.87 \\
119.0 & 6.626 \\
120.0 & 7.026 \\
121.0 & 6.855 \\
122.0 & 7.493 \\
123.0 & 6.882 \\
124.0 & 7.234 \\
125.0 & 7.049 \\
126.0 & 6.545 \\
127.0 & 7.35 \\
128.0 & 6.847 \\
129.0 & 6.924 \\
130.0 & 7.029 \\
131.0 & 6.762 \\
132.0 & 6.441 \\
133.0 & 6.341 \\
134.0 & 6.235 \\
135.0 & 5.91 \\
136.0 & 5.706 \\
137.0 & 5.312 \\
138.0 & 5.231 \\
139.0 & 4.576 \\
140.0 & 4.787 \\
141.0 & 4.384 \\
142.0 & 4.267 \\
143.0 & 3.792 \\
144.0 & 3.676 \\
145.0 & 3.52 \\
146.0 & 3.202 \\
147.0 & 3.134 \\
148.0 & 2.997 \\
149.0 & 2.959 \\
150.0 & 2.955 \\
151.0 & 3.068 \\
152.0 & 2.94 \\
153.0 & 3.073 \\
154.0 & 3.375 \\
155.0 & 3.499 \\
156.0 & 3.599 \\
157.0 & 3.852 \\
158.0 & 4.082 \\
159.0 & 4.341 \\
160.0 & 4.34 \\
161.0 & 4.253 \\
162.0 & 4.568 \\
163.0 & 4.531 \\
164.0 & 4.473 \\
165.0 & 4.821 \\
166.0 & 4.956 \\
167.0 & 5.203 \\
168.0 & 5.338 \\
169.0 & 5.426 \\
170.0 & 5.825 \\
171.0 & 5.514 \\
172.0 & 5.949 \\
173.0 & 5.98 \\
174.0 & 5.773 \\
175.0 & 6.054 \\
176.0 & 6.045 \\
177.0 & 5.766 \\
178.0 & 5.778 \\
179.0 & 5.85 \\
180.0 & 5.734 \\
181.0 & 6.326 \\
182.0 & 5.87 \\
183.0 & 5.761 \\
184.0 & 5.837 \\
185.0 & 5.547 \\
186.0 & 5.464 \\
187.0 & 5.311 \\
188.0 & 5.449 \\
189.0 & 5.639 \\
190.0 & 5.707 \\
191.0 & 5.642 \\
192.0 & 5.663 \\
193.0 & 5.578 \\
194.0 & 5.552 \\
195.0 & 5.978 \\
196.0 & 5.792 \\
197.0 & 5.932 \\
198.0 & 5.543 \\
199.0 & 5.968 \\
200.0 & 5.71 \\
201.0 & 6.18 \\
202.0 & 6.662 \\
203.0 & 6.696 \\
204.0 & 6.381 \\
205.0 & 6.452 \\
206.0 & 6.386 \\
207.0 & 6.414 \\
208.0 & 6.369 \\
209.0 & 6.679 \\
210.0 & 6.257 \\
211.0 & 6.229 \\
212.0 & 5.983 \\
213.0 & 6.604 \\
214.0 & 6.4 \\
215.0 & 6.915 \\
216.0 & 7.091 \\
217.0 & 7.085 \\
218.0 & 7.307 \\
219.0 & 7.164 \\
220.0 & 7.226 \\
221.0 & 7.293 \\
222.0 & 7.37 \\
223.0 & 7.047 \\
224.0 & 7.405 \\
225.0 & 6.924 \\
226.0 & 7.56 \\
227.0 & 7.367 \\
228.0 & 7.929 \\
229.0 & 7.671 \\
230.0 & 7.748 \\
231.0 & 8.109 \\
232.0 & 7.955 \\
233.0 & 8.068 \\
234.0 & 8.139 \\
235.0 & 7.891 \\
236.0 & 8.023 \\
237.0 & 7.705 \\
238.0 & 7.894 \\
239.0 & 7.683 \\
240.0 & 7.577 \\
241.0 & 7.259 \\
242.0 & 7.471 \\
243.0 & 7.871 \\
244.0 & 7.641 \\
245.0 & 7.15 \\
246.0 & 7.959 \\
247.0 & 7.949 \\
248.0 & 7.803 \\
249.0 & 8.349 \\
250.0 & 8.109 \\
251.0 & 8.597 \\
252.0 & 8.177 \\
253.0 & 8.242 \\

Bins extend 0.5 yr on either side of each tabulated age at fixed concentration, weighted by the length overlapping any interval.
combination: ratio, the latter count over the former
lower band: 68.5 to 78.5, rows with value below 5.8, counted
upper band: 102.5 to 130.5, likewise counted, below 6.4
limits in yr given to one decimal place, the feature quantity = 5.0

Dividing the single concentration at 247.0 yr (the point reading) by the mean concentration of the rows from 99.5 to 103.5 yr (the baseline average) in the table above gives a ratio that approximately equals 1.3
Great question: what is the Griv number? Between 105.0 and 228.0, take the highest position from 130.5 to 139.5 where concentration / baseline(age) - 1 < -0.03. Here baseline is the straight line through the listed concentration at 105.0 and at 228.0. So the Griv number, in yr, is 139.0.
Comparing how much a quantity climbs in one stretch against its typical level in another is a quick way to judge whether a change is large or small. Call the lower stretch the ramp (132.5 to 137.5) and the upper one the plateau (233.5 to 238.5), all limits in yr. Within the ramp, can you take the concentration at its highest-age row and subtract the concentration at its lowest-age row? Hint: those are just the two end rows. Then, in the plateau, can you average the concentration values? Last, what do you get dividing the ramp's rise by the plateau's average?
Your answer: -0.13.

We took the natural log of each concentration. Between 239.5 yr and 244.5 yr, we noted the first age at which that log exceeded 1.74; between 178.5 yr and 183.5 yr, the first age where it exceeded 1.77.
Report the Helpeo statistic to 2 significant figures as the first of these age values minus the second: 59 yr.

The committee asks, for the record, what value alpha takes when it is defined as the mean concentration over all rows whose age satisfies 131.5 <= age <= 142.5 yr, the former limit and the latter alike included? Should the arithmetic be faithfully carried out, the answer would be 5.4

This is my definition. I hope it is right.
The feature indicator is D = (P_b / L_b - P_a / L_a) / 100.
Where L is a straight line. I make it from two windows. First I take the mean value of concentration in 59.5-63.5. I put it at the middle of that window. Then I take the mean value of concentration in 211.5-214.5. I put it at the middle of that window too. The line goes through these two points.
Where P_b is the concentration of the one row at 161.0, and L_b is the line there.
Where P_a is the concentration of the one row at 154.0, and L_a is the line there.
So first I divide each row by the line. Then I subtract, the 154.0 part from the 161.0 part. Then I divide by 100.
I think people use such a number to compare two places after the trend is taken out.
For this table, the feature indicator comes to 0.001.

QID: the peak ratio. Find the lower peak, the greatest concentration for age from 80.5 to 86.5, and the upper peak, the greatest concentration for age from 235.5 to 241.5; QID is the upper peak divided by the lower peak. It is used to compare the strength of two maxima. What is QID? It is 1.4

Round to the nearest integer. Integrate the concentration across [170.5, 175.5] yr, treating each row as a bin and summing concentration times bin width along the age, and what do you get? 29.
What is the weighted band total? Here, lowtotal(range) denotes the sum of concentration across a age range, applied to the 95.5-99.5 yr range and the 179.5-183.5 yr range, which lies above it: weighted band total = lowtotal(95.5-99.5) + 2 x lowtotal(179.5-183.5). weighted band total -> 70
